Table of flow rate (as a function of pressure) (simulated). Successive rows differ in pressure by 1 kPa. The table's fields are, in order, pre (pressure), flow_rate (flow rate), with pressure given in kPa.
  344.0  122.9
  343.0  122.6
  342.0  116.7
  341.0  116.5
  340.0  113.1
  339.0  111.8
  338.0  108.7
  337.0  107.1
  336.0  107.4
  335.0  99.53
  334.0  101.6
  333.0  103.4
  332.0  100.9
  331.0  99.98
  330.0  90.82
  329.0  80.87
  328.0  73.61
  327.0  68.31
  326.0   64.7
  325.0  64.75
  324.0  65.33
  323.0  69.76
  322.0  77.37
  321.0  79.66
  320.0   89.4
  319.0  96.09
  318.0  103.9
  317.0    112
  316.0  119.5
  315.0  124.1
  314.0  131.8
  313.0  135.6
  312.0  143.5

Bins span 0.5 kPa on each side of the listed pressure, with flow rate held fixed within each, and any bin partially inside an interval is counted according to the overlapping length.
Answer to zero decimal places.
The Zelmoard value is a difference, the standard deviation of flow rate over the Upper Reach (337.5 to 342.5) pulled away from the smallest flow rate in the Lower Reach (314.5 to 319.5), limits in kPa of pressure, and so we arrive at 93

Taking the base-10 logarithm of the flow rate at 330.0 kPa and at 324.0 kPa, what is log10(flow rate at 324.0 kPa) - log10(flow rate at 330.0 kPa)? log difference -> -0.14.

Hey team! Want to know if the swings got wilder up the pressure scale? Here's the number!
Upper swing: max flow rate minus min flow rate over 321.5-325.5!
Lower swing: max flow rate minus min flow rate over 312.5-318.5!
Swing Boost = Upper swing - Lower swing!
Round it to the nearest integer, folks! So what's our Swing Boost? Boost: -19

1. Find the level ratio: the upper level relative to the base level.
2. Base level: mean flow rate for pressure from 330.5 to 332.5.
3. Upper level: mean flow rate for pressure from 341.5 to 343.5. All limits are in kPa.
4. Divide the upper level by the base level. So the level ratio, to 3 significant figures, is 1.19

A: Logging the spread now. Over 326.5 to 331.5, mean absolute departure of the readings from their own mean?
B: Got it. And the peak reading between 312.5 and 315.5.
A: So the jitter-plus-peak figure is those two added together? 146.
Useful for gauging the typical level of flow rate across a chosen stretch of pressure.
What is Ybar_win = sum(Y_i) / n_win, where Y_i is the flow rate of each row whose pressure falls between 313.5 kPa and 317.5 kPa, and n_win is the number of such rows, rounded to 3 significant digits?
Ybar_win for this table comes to 122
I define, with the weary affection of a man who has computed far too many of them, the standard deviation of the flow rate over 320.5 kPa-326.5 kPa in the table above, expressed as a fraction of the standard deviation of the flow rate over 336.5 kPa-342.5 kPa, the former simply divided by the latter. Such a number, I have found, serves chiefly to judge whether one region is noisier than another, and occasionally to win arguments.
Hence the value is 2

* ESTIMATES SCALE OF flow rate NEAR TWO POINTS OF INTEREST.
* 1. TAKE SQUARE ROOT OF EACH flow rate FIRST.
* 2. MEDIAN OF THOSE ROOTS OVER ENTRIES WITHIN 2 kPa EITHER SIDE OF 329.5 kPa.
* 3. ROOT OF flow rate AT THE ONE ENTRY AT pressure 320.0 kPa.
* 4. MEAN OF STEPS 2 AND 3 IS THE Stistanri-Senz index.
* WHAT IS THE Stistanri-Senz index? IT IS 9.4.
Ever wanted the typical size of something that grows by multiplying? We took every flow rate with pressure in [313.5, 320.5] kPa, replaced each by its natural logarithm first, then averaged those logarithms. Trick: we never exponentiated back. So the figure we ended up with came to 4.70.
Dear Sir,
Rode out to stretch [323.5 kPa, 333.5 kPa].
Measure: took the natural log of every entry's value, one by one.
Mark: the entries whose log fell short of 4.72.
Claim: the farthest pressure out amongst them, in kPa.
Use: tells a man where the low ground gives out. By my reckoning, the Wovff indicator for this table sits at 333.0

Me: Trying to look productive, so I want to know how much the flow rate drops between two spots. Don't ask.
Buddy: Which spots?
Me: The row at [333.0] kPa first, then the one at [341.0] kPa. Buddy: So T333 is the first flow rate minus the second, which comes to -13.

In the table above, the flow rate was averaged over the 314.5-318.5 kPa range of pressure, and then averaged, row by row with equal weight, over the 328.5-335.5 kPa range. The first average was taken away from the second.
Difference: -18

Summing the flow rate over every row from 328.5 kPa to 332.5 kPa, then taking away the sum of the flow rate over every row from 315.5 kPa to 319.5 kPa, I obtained -59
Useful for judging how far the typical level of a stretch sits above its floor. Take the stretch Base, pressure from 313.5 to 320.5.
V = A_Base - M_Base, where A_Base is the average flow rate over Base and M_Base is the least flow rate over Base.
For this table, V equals 22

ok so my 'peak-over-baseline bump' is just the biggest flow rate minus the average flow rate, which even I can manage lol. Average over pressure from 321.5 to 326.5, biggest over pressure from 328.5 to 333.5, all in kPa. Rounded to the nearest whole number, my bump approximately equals 35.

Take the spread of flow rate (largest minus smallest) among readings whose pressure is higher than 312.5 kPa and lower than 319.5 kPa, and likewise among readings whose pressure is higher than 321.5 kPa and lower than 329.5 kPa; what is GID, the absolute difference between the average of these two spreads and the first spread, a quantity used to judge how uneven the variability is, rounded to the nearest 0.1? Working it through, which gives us 11.7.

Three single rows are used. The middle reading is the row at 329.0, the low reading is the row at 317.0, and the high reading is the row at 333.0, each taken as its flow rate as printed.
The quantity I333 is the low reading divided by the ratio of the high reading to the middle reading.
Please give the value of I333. 88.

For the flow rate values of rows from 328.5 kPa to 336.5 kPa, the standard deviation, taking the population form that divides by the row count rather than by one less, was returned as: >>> 7.8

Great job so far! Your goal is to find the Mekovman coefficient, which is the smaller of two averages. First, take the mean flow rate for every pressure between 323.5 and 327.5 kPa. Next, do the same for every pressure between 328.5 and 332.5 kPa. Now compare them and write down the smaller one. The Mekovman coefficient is 66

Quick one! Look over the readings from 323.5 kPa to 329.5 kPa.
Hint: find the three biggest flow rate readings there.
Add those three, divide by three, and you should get 74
